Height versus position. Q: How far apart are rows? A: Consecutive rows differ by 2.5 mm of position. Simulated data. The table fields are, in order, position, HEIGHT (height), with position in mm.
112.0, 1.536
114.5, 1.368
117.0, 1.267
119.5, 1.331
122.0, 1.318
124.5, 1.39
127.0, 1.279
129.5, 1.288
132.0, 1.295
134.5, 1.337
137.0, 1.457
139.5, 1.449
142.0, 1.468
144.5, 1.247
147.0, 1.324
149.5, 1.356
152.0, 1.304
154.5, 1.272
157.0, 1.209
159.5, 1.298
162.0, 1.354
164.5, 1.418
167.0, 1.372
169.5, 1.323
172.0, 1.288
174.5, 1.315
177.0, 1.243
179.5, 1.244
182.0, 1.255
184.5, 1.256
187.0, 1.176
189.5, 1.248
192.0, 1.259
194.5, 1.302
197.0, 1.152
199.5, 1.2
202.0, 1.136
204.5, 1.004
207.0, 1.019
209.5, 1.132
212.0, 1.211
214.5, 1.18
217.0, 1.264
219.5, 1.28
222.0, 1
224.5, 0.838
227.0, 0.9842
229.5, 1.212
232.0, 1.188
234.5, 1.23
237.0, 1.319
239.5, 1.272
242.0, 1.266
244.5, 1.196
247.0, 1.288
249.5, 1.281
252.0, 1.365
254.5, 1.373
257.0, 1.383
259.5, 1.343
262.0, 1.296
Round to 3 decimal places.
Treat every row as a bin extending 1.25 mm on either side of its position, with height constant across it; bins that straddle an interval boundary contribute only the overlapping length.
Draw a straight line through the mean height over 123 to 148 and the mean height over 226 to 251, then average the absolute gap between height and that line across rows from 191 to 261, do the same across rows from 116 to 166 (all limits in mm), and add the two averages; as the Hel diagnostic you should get 0.177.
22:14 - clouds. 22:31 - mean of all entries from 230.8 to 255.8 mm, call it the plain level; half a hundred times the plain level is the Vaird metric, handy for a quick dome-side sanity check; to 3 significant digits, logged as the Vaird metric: 63.9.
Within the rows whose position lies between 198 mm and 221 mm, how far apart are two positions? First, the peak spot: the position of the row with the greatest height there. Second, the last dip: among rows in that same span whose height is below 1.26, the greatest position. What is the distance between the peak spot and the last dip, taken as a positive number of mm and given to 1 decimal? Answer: 5.0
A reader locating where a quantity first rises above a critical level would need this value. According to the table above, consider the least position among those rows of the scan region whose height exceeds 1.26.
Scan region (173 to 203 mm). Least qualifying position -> 174.5 mm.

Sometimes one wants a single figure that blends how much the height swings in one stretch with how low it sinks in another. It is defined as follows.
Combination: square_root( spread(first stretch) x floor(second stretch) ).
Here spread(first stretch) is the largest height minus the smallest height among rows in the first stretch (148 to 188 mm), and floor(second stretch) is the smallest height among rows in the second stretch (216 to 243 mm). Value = 0.450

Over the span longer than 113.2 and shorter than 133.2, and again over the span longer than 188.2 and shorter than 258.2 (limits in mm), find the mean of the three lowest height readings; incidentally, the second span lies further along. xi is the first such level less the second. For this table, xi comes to 0.34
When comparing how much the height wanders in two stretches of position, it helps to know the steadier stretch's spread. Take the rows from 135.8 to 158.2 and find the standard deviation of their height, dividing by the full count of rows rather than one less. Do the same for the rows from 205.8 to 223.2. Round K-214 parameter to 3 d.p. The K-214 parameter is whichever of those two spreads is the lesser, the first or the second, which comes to 0.091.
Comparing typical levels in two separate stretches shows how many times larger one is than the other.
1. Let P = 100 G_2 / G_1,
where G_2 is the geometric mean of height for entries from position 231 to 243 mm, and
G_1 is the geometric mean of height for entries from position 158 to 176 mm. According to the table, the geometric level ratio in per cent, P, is 94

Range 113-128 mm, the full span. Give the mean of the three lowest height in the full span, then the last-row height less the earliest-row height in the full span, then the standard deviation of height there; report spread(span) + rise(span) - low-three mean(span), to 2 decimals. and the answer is -1.33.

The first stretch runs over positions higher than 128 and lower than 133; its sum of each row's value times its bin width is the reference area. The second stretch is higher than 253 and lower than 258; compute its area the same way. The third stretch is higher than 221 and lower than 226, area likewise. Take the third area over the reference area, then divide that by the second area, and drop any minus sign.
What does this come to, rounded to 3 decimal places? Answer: 0.103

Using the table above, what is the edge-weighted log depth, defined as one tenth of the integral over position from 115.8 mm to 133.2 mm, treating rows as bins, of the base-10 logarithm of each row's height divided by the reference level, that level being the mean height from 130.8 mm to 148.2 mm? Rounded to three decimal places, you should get -0.033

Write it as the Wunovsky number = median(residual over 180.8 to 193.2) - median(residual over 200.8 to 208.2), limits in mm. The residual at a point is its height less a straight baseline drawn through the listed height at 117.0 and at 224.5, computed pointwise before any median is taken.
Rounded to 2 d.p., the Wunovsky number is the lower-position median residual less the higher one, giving 0.15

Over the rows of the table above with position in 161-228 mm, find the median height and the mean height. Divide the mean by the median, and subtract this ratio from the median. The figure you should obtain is 0.278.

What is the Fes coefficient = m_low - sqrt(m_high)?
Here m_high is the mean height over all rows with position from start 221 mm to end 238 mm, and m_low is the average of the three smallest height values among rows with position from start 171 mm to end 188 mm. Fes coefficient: 0.17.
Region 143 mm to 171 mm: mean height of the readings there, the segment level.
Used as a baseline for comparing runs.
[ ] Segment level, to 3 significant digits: 1.32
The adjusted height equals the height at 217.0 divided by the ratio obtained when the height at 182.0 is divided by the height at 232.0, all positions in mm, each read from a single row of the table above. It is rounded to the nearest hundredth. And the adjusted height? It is 1.20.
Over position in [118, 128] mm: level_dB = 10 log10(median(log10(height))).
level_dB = -9.1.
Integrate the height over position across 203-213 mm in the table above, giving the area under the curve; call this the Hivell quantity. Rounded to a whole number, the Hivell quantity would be 11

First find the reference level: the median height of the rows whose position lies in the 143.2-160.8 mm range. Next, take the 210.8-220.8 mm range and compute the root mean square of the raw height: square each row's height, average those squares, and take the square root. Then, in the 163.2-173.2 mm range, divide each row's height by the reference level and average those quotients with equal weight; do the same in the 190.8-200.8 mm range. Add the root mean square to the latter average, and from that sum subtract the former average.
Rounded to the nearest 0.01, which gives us 1.14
